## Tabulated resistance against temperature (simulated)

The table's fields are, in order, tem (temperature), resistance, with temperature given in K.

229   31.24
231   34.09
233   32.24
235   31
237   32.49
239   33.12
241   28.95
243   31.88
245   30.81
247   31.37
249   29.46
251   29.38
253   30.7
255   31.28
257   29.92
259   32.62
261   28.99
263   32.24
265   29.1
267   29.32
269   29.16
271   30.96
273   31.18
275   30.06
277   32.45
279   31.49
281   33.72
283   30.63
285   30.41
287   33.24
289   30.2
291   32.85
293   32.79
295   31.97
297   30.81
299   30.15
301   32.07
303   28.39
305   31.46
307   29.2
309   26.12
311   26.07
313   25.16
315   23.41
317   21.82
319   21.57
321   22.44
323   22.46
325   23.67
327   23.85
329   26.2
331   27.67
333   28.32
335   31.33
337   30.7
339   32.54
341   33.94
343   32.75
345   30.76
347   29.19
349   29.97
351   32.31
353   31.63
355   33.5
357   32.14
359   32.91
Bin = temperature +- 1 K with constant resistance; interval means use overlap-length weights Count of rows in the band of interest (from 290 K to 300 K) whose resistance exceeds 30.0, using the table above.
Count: 5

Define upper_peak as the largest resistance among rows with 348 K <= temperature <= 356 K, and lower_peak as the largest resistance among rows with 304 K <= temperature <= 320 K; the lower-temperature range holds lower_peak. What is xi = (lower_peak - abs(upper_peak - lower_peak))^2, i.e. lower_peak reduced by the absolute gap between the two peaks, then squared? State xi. 866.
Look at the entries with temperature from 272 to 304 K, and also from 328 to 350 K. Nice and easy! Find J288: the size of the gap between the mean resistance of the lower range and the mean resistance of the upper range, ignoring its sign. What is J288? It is 1.1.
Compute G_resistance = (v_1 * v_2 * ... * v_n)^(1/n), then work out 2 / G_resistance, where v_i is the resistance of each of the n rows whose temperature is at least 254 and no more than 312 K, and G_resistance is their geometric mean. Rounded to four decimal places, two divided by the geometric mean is 0.0654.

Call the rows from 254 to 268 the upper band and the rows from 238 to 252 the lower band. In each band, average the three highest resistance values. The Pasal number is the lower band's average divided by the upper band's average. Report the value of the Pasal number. 1.00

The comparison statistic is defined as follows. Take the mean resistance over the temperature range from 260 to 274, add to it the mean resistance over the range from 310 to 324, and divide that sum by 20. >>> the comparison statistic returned 2.67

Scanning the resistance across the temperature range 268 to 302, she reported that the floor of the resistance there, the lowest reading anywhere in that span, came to 29.16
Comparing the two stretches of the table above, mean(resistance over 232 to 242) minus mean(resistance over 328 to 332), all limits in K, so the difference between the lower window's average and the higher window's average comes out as 4.6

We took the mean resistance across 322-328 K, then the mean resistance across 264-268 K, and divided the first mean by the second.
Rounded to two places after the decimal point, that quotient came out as 0.80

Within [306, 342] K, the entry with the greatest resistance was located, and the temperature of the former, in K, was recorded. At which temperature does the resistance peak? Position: 341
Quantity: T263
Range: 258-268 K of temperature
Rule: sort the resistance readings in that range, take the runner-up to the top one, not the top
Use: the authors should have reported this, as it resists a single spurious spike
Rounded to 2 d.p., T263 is 32.24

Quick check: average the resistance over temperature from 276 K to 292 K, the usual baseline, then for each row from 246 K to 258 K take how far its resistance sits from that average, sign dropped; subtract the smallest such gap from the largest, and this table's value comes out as 2.0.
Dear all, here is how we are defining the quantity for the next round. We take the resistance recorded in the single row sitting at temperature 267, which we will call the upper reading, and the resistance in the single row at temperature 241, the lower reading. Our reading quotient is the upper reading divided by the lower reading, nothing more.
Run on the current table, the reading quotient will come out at 1.01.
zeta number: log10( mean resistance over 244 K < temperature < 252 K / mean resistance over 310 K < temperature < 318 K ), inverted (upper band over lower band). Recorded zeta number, -0.10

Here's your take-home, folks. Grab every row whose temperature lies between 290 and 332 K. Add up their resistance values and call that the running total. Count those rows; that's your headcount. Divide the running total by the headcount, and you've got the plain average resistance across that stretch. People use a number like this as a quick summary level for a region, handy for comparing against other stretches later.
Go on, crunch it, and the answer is 27.1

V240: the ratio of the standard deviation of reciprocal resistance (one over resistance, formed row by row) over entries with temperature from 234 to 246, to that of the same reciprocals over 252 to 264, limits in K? 1.1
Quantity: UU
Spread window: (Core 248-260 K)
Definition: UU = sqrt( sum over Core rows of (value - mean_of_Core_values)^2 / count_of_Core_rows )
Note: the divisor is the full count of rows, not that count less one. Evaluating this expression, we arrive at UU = 1.14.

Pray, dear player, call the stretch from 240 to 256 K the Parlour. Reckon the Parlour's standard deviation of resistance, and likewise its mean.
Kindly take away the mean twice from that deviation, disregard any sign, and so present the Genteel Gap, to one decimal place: 59.9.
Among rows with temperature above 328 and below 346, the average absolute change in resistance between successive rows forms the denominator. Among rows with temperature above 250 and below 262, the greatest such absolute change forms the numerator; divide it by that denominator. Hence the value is 2.38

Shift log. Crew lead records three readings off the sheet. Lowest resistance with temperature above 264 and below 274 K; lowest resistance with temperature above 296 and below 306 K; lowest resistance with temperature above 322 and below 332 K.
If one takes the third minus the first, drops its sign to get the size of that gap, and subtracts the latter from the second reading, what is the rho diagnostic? 22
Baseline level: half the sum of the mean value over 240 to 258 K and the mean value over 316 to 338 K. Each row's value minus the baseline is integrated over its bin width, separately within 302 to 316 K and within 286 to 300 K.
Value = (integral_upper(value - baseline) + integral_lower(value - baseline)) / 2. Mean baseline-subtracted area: 21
